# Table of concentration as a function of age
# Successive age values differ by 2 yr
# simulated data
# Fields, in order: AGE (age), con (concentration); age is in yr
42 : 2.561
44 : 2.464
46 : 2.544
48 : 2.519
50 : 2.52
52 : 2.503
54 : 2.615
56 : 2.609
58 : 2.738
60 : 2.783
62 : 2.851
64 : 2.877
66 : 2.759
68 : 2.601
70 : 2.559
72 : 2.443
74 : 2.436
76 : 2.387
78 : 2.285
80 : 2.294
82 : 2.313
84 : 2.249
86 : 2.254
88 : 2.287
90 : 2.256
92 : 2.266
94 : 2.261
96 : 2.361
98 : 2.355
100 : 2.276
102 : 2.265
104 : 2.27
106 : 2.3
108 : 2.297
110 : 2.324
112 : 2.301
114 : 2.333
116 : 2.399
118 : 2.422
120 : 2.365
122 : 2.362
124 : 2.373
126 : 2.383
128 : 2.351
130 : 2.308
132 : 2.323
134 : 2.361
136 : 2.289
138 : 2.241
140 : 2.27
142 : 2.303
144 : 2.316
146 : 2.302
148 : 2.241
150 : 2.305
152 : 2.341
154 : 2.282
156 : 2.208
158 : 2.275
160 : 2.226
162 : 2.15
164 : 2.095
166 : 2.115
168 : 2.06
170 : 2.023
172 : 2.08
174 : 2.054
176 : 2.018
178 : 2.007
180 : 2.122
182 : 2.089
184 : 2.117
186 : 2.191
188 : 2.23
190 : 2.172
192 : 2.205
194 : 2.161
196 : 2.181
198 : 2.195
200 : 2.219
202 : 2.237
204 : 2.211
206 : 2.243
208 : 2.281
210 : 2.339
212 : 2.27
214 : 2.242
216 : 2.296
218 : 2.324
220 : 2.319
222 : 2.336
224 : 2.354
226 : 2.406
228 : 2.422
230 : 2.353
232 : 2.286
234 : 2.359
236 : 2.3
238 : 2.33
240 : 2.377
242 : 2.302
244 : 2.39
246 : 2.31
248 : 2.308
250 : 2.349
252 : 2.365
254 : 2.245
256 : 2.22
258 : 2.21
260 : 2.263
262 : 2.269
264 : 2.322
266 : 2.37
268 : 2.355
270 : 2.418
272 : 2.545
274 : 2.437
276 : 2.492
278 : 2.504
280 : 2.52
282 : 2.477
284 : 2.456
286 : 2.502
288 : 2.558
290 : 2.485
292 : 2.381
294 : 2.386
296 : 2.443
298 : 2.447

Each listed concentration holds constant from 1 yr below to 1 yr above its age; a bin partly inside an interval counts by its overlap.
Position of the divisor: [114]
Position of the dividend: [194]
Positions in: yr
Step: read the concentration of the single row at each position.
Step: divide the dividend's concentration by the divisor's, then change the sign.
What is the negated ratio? -0.93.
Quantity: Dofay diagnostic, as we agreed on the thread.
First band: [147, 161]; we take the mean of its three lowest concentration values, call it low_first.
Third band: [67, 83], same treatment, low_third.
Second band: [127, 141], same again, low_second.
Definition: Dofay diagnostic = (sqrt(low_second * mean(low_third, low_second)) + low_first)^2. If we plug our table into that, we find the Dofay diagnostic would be 20.2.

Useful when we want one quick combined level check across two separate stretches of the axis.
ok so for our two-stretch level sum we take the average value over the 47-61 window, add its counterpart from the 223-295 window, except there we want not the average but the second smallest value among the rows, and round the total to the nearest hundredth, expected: 4.83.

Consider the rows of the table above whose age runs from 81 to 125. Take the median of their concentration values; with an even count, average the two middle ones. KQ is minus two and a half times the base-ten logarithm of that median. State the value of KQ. -0.90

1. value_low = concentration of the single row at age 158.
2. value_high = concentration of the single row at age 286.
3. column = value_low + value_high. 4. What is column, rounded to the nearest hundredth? 4.78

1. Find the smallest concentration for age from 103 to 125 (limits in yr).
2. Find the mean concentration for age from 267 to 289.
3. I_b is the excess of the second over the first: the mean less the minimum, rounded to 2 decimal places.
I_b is 0.21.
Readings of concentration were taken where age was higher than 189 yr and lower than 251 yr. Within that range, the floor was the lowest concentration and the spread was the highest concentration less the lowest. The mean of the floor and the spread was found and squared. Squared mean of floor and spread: 1.47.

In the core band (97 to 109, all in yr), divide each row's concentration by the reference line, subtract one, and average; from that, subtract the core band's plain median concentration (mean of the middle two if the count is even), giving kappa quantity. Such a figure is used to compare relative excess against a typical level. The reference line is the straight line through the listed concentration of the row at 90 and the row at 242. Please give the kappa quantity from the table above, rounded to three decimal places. -2.271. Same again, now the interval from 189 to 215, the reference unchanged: -2.246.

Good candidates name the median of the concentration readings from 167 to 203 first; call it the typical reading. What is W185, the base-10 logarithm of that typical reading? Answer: 0.33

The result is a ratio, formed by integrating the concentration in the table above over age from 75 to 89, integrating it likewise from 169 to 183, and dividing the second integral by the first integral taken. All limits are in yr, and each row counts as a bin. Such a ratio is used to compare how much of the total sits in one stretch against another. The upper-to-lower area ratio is 0.90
